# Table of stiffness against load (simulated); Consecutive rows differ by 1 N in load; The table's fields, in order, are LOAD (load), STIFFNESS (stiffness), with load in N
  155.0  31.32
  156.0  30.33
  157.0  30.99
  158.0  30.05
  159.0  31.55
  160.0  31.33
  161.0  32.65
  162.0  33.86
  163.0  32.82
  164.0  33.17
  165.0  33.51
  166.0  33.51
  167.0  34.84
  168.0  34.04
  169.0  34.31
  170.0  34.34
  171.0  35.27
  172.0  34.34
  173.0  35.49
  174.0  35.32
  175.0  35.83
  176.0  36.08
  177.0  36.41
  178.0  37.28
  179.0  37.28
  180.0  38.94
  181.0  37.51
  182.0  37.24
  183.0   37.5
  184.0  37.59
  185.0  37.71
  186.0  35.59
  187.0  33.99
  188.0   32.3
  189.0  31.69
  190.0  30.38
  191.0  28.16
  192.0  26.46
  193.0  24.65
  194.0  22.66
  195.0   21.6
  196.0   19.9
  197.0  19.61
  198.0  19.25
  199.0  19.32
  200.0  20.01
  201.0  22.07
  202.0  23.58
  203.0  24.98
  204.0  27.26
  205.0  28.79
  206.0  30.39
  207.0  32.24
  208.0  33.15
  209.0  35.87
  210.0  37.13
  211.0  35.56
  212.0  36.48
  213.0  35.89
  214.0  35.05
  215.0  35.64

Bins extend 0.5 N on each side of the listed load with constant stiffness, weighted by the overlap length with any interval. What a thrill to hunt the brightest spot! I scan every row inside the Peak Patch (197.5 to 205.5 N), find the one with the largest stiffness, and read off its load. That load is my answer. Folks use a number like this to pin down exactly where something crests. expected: 205.0 N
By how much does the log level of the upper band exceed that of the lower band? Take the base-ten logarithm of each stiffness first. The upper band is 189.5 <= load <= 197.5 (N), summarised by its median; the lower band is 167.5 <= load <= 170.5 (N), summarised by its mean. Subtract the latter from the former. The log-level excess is -0.16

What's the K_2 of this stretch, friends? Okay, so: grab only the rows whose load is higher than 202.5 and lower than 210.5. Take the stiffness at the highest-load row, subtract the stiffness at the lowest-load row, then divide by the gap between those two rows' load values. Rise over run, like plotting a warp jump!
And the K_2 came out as 1.7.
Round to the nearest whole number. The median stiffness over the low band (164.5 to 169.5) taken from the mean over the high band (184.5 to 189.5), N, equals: 0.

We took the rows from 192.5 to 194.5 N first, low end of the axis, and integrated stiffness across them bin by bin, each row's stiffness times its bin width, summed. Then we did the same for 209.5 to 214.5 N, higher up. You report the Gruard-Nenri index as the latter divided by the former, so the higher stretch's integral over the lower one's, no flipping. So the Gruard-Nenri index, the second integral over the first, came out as 3.8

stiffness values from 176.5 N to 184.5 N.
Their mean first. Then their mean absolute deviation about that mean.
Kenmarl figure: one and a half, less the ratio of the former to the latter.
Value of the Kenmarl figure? -89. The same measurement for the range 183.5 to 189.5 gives -15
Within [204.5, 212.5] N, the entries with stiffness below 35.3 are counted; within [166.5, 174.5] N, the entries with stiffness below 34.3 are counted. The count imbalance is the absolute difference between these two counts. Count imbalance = 3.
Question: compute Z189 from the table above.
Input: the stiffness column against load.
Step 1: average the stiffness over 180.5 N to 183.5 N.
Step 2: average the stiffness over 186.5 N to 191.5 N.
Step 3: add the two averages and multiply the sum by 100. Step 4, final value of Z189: 6872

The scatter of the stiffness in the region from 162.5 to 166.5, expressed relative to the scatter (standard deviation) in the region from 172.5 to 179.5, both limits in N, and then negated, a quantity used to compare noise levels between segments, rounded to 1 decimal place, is -0.4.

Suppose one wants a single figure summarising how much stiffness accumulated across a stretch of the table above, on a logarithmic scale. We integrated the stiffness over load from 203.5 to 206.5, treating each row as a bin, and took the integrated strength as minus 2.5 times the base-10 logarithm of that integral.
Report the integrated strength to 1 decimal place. -4.8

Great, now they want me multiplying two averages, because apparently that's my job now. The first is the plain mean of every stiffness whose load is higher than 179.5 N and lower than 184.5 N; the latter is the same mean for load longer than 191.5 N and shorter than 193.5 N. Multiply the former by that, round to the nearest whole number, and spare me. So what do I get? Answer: 965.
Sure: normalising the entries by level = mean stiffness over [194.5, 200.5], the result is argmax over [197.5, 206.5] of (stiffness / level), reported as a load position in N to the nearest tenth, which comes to 206.0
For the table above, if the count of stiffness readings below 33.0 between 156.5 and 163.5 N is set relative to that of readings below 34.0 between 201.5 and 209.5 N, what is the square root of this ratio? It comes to 0.93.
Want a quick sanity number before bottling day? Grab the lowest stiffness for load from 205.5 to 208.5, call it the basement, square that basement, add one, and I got 925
